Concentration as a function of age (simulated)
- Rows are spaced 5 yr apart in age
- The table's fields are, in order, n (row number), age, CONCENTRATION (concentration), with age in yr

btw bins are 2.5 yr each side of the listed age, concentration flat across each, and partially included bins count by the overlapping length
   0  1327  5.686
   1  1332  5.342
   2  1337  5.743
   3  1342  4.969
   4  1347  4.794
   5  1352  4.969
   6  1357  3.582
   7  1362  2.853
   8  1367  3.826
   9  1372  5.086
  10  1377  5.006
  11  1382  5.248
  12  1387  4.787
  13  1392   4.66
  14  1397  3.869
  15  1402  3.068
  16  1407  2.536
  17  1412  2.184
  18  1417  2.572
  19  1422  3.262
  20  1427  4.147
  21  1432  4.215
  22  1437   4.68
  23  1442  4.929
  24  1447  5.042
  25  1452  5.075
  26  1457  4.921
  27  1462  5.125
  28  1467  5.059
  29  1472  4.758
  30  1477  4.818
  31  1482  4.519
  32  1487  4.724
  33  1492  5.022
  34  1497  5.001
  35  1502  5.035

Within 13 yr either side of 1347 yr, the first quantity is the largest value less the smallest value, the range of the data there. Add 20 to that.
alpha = 22.2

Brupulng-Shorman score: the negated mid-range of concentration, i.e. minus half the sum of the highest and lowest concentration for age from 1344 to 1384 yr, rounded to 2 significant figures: -4.1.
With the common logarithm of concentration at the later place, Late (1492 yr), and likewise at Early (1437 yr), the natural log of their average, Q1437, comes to -0.378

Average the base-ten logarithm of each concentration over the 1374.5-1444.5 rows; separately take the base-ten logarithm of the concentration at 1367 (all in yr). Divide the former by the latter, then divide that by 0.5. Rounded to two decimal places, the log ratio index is 1.99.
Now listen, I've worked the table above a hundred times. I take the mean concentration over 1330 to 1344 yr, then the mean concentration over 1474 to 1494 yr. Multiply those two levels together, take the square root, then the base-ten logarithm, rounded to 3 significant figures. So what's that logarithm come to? 0.704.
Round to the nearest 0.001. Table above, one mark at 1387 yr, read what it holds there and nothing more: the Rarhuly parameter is 4.787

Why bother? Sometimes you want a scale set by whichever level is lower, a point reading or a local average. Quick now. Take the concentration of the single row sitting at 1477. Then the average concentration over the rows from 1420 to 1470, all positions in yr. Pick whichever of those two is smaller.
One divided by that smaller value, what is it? 0.215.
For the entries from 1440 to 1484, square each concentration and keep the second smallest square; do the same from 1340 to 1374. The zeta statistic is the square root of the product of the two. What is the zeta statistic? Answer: 17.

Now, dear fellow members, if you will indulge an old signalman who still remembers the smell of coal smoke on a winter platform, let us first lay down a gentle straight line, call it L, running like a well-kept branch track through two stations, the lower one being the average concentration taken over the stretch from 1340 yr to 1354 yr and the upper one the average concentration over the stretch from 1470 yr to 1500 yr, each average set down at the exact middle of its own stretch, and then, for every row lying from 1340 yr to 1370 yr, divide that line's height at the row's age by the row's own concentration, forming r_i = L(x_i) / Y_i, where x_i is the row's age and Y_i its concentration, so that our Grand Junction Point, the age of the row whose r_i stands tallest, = 1362 yr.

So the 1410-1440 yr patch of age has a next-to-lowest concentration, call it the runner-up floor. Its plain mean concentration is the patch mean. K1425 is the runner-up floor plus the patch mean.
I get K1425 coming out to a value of 6.1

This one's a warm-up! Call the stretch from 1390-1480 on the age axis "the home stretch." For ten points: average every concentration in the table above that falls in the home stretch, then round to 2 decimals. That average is 4.16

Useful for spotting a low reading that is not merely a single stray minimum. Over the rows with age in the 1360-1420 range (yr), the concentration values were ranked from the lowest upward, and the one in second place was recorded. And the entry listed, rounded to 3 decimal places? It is 2.536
